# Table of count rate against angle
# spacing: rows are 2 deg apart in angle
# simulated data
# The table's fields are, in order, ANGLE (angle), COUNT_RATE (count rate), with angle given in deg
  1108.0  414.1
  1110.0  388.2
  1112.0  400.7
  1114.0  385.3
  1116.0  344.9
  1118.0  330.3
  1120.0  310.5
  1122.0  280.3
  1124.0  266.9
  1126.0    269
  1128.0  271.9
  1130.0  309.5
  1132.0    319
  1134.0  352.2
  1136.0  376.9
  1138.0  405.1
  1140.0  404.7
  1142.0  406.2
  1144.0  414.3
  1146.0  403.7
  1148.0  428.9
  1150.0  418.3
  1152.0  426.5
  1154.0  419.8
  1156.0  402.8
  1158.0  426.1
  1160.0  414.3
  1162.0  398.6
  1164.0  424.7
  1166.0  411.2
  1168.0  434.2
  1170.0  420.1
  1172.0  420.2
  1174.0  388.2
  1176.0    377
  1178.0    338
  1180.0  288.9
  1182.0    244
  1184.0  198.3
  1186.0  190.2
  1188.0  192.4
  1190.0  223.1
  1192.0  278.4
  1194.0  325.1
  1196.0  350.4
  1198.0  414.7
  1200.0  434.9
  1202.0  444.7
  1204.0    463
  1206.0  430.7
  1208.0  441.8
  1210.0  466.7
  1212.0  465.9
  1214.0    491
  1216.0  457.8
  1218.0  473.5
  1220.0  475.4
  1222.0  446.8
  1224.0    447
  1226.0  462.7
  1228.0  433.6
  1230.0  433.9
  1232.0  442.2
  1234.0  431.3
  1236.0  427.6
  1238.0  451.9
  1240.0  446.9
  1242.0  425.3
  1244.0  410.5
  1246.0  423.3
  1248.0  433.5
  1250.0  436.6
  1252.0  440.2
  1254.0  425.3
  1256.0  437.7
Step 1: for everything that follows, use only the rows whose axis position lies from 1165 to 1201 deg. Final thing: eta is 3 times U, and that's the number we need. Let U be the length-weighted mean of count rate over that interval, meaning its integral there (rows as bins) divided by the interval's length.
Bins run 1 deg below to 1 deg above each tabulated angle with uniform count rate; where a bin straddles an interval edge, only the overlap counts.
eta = 988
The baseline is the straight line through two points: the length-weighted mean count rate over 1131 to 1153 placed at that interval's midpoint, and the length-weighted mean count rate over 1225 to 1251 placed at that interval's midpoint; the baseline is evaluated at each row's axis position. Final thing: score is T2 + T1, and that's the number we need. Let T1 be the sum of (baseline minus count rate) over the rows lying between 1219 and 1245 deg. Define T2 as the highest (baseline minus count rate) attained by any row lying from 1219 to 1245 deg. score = -80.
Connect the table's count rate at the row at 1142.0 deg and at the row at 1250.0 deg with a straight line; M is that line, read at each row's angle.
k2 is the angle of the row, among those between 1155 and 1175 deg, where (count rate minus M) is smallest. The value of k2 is 1174.0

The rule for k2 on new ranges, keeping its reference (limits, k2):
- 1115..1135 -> 1124.0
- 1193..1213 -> 1194.0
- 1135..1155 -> 1136.0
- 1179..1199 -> 1186.0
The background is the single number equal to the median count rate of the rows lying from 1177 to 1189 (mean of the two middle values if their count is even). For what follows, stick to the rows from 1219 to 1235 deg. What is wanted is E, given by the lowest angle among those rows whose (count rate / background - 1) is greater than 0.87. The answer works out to 1220.0 deg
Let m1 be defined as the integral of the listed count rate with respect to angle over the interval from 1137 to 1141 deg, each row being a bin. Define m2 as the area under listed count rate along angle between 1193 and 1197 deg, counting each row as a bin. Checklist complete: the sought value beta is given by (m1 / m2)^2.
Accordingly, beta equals 1.4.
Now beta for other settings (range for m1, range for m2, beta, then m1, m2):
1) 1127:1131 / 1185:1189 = 2.3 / 1163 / 765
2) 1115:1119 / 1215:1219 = 0.5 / 1350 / 1863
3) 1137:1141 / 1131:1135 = 1.5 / 1620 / 1342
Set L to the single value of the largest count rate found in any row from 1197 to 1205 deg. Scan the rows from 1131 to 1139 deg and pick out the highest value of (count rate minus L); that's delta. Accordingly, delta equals -58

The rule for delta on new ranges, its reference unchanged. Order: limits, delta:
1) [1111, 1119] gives -62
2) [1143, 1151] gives -34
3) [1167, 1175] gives -29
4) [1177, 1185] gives -125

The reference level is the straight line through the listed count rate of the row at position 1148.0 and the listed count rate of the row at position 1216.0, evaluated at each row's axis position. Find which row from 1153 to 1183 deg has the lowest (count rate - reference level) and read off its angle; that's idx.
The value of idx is 1182.0 deg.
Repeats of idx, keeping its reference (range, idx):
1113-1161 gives 1124.0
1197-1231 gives 1198.0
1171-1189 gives 1186.0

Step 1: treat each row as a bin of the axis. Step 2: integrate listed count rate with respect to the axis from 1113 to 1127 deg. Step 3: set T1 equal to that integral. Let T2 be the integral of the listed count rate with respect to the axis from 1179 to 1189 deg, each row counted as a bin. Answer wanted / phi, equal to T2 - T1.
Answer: -2147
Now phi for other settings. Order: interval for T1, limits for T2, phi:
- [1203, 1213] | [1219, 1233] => 1747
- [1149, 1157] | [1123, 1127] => -2263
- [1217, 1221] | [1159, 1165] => 577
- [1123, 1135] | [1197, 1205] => -62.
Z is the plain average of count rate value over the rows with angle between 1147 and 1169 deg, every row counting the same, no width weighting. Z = 419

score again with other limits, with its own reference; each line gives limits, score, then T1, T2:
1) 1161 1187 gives 1008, 785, 224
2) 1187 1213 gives 747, 525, 222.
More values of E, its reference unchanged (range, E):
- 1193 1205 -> 1198.0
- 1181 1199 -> 1198.0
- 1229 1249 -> 1230.0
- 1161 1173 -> 1164.0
